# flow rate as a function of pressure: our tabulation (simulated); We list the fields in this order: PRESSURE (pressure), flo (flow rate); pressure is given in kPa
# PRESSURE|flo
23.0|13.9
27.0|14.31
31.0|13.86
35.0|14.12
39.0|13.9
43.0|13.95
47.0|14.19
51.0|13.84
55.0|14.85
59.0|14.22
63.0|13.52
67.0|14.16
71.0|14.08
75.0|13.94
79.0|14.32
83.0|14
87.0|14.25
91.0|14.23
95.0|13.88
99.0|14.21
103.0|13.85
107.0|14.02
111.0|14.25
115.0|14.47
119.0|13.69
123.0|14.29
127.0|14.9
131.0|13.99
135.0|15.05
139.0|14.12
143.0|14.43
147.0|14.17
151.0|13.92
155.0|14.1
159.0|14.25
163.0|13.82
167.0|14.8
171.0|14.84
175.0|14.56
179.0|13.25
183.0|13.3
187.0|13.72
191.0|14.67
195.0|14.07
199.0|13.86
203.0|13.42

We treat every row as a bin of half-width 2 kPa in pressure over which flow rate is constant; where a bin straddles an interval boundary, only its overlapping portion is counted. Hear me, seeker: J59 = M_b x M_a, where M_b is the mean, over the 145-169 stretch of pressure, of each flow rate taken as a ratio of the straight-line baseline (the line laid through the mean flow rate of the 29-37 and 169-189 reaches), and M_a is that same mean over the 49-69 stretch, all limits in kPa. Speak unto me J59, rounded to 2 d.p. 1.03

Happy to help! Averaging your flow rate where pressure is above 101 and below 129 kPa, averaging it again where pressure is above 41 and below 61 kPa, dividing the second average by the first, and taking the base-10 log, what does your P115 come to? 0.000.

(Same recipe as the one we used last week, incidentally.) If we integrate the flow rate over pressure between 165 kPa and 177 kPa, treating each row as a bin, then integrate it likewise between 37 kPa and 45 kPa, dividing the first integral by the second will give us 1.6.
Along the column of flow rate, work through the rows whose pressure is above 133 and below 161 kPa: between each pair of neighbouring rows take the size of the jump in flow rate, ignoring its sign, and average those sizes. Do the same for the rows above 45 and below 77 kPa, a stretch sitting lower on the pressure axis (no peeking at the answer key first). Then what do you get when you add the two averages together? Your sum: 0.85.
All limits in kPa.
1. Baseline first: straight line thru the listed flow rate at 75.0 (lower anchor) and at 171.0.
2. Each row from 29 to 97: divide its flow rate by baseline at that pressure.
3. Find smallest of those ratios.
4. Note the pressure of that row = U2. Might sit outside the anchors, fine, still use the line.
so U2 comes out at 63.0 kPa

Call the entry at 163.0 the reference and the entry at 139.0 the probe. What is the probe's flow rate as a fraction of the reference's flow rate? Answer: 1.02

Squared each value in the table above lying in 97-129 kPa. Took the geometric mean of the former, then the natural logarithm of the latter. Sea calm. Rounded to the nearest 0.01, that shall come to 5.31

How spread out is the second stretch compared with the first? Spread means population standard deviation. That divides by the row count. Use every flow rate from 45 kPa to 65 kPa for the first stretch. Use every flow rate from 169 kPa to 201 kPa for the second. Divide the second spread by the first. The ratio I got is 1.3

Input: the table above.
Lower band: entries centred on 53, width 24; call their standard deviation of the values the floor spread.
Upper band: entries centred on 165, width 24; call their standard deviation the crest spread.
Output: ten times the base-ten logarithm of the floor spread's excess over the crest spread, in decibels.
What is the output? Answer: -14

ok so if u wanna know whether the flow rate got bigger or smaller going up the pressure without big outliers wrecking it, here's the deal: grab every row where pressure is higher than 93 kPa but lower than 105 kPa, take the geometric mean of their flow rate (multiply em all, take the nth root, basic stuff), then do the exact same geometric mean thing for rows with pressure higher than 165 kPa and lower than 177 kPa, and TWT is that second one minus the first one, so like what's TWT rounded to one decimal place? 0.8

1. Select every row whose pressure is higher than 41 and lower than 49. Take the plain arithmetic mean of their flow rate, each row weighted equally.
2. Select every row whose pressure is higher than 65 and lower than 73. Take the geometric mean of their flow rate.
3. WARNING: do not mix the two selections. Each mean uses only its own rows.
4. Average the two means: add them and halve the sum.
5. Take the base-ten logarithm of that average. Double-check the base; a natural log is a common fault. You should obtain 1.15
